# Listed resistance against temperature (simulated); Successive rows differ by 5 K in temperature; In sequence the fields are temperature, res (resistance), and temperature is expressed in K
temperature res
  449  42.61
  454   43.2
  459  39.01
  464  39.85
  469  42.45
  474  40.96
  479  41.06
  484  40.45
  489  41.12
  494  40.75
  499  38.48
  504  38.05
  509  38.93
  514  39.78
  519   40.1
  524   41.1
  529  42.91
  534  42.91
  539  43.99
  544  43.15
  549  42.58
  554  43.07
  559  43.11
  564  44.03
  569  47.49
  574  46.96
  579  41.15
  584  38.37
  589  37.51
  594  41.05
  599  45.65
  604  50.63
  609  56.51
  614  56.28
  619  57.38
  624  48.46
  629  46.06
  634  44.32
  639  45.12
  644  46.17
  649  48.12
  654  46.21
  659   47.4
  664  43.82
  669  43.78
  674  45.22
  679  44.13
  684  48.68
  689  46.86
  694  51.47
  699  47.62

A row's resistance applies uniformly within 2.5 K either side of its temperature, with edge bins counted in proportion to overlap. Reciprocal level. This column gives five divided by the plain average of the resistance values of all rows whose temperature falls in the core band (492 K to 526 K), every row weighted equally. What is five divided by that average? 0.126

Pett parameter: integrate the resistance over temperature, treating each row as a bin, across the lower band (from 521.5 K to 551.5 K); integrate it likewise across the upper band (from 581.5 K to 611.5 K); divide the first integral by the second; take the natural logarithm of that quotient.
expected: -0.050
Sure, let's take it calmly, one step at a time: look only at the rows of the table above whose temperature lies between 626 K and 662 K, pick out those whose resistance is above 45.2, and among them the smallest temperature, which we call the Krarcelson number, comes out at 629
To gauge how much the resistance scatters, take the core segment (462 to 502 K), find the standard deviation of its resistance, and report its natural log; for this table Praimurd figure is 0.1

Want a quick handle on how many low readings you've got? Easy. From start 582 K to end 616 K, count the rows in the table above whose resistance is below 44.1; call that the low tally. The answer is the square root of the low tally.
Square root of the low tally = 1.7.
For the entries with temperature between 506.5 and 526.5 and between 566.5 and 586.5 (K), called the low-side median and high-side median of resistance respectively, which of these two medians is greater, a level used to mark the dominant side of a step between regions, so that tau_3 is 44.1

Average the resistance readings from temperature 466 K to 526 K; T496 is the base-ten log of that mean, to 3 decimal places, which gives 1.605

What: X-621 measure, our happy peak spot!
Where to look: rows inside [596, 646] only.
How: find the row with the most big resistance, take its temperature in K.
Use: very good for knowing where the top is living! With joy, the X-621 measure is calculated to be 619 K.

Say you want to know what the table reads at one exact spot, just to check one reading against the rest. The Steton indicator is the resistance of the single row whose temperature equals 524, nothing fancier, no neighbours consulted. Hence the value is 41.1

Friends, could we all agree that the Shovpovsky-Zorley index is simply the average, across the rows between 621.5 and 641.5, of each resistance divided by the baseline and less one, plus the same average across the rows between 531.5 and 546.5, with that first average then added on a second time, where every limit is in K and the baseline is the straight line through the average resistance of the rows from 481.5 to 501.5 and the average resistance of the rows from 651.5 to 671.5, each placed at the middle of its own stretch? 0.11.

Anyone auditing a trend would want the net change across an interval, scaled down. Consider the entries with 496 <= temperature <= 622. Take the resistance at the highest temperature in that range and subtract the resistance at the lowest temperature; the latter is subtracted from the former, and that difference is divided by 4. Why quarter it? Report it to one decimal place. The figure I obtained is 4.7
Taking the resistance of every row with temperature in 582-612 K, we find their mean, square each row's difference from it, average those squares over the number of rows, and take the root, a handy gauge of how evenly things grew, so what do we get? 6.8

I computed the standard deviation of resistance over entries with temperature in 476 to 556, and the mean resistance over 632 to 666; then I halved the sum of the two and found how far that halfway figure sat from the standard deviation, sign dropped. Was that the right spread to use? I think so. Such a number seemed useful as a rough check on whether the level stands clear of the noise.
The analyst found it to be 22.1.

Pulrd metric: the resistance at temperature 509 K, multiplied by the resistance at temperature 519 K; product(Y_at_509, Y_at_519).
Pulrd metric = 1561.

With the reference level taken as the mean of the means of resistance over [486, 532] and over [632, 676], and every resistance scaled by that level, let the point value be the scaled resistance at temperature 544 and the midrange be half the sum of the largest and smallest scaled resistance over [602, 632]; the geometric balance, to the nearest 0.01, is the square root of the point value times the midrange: 1.10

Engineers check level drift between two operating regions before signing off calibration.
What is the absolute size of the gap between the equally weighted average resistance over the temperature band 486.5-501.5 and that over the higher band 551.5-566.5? 3.3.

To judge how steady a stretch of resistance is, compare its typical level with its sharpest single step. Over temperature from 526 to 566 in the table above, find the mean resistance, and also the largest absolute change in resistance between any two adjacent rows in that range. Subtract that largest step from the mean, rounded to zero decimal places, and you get 42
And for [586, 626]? 40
